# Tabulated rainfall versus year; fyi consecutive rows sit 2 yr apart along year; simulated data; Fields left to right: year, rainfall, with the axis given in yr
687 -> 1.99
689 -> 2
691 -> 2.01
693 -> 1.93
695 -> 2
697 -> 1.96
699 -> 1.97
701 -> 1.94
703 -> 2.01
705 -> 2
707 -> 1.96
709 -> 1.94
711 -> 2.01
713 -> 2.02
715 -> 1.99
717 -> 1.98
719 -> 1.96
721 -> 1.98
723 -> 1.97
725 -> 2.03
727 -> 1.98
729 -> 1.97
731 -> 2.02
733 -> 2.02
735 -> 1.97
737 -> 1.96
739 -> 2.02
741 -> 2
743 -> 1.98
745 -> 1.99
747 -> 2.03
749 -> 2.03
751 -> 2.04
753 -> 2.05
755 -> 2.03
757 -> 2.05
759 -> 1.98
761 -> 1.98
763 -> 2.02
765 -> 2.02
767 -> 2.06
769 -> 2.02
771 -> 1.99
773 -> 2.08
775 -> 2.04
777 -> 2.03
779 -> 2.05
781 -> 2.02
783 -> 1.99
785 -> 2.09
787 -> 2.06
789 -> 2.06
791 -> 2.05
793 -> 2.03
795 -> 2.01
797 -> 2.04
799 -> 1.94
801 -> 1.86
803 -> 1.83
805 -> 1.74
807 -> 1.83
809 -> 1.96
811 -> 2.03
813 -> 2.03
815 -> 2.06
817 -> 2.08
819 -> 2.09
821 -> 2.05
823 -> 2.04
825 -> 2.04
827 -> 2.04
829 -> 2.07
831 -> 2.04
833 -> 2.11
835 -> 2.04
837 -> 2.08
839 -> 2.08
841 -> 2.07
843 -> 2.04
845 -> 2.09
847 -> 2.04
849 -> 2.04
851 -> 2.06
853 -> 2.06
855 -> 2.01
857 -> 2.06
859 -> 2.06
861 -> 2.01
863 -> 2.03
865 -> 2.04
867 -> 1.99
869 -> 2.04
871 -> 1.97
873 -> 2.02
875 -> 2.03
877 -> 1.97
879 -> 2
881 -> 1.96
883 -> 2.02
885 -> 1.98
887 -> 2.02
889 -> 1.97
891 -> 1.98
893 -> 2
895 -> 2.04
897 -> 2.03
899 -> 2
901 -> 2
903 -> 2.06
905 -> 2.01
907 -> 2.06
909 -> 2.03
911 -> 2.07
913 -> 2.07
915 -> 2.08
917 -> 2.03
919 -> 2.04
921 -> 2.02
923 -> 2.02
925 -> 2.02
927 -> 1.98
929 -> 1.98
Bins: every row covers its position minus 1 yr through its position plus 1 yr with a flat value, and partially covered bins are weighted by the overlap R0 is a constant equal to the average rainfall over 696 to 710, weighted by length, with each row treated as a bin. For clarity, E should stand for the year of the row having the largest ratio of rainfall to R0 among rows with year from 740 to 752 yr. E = 751 yr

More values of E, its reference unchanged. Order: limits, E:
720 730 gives 725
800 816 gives 815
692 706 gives 703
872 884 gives 875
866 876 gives 869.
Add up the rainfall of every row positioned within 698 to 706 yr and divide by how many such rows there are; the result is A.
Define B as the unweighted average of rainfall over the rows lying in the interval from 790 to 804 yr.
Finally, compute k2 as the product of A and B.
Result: 3.89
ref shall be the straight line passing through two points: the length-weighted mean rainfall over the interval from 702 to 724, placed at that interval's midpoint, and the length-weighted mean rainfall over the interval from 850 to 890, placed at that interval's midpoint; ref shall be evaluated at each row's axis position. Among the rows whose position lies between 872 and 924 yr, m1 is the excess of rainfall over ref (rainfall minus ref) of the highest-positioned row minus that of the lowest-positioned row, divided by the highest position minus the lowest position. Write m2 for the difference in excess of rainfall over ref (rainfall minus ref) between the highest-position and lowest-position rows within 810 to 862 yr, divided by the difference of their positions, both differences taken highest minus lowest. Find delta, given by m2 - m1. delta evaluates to -0.0004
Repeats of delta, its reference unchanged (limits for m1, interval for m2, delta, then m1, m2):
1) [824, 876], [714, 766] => 0.0008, -0.0004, 0.0004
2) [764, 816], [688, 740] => -0.0004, 0.0006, 0.0002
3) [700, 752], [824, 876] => -0.0022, 0.0018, -0.0004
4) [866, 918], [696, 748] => 0.0006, 0.0006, 0.0012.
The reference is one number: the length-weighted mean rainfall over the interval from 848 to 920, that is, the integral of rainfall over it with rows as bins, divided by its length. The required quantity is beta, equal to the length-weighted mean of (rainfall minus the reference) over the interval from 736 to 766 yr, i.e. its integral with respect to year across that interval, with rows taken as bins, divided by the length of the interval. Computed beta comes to -0.011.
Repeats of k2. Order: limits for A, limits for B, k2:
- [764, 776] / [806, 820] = 4.09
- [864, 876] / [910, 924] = 4.12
